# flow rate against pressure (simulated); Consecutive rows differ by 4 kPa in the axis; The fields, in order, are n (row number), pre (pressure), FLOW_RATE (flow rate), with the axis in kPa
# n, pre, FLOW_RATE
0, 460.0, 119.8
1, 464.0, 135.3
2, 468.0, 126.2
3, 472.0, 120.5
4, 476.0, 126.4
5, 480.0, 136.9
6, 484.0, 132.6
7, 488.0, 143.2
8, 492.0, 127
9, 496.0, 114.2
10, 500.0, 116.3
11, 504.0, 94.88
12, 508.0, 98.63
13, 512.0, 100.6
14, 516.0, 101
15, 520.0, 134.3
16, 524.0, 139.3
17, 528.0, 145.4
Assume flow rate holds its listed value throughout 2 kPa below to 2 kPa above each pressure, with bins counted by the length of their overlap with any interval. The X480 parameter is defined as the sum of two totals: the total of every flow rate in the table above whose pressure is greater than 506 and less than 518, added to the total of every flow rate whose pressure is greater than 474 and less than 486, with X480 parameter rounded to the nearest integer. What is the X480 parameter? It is 696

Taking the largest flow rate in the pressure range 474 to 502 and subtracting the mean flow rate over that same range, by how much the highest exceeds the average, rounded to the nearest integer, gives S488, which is 15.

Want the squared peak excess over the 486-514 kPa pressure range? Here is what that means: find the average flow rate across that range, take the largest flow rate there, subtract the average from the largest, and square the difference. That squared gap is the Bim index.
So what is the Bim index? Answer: 879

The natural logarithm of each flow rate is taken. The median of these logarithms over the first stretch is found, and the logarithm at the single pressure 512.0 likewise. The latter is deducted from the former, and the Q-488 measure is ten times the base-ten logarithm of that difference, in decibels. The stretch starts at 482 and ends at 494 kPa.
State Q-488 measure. -5.6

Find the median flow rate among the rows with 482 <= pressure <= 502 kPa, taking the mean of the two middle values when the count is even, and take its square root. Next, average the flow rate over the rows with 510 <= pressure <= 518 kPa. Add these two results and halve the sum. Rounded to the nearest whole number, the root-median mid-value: 56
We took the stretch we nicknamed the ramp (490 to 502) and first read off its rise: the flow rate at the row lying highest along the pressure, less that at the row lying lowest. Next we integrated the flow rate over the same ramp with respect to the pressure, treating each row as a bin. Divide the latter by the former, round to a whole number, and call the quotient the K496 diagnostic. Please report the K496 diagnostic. -134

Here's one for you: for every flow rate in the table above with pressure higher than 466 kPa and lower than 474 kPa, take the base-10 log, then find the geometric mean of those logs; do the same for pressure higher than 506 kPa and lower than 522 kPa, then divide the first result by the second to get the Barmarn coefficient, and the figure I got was 1.03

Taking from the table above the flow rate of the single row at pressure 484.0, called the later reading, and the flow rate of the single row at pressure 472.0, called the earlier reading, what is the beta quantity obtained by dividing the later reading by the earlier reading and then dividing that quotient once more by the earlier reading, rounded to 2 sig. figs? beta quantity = 0.0091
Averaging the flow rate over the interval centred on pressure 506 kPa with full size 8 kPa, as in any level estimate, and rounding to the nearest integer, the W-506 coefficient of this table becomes 97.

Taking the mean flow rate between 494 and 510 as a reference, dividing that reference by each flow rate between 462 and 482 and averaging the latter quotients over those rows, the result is 0.82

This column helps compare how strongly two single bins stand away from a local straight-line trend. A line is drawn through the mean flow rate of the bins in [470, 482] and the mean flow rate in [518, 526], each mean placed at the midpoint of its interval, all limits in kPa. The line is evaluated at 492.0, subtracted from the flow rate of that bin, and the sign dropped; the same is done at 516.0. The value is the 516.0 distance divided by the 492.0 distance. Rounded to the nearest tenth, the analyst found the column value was 8.6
